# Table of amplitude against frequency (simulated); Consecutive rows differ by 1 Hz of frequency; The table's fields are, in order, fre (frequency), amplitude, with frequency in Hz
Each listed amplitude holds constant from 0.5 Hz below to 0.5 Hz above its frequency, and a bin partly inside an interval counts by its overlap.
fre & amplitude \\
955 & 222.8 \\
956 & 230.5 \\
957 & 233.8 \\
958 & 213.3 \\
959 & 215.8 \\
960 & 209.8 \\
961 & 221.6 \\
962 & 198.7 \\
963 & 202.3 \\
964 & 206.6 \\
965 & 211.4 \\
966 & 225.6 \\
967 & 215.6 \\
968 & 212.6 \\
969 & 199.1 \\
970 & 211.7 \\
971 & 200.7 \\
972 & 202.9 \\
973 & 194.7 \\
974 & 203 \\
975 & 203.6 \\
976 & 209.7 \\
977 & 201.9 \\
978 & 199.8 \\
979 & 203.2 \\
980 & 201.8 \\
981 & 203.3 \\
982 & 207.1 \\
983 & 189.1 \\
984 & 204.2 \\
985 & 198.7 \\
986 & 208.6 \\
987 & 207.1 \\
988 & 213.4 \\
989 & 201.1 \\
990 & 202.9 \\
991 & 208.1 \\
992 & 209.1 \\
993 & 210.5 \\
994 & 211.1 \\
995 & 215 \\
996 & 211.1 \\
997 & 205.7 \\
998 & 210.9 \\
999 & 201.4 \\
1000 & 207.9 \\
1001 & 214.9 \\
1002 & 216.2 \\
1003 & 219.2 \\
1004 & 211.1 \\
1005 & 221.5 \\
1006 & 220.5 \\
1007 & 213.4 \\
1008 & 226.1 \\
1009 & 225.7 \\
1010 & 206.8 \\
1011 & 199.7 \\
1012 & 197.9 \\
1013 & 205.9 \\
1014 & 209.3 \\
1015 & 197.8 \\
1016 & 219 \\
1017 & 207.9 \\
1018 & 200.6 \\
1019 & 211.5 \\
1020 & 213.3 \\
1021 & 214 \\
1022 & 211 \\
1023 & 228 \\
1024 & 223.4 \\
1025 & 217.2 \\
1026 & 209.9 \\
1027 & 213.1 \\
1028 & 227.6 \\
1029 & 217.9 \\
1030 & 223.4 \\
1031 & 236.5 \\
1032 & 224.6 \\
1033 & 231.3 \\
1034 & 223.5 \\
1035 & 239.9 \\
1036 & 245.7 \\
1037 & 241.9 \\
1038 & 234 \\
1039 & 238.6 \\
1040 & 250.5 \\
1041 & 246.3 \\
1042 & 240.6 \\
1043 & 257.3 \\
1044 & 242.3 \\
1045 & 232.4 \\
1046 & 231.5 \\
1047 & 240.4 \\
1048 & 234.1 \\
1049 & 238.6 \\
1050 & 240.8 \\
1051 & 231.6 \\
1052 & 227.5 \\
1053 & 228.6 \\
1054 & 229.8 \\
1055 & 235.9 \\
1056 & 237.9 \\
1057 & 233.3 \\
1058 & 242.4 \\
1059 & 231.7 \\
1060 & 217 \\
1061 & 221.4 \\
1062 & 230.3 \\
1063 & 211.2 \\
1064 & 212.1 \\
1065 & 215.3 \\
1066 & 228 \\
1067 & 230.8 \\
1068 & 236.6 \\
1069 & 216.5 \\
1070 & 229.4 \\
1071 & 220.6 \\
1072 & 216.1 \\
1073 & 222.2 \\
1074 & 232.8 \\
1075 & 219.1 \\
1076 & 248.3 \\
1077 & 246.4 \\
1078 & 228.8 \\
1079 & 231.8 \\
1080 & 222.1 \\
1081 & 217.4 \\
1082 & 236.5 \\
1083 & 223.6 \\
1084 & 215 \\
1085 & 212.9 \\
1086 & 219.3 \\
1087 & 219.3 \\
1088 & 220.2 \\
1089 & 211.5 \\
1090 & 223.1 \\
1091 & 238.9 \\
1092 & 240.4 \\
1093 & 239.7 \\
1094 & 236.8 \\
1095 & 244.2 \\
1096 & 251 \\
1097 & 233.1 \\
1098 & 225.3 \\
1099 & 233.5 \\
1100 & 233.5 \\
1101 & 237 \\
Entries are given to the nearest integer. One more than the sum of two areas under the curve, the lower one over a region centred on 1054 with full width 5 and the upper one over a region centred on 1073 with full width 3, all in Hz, 1832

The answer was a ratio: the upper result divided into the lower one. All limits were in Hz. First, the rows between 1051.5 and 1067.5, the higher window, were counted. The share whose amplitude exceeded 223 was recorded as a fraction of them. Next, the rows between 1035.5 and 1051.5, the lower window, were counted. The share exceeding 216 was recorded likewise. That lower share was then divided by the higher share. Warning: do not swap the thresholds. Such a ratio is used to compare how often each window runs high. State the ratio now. 1.5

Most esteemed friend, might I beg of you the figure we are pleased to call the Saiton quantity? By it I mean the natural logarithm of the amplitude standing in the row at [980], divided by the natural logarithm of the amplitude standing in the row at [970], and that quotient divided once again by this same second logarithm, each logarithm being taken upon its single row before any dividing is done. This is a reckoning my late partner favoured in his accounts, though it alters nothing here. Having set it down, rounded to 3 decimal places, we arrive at 0.185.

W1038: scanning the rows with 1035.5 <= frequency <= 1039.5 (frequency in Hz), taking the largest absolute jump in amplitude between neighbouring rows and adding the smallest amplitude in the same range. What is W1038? 242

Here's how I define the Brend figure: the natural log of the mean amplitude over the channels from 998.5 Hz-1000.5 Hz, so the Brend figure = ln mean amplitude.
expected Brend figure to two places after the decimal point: 5.32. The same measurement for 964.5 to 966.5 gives 5.39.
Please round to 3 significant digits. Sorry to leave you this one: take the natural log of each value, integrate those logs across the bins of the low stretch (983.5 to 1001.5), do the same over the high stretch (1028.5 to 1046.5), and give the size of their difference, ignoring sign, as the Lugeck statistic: 2.32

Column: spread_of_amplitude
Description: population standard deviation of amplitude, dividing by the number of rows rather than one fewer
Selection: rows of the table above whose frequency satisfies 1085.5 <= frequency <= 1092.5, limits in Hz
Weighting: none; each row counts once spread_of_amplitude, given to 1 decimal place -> 10.0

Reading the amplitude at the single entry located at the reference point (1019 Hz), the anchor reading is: 211.5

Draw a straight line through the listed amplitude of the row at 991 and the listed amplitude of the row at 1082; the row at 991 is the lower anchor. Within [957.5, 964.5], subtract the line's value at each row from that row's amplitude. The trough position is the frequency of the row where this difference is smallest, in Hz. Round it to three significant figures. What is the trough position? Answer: 962 Hz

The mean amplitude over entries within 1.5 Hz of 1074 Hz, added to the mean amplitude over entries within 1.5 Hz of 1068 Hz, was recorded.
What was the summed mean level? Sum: 453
